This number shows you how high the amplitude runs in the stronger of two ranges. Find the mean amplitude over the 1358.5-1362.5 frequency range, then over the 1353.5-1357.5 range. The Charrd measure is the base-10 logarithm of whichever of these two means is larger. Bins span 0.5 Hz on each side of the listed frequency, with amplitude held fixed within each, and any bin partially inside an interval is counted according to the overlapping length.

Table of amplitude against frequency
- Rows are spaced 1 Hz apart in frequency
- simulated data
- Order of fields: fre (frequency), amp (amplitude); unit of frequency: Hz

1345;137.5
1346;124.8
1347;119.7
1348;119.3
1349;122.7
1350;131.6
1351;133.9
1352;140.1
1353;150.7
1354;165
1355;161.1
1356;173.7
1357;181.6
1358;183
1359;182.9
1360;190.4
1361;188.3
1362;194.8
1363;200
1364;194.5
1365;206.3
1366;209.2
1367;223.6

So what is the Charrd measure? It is 2.28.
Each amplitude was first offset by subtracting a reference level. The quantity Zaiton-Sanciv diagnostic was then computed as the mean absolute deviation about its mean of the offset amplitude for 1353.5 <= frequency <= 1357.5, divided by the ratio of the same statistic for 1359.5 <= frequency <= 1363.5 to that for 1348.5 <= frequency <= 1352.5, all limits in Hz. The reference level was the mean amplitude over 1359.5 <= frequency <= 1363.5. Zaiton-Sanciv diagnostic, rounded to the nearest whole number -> 9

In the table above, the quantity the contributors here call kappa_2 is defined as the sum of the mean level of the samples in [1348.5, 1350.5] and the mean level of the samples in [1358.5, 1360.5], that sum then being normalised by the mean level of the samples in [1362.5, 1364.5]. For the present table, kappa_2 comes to 1.59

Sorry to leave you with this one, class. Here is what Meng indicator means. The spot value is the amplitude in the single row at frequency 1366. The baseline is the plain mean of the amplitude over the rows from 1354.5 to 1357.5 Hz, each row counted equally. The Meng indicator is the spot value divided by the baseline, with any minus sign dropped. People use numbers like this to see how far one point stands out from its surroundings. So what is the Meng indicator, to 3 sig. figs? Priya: 1.22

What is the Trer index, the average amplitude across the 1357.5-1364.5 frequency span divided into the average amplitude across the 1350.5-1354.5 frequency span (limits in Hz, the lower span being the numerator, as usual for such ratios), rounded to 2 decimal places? 0.77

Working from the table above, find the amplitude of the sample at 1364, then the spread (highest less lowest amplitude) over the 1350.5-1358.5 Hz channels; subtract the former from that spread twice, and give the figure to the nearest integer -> -340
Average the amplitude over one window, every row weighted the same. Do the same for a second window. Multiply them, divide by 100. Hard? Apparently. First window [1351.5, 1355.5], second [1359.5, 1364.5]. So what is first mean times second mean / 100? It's 299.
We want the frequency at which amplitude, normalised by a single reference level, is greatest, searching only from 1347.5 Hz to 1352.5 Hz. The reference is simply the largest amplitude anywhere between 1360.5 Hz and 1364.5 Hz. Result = 1352 Hz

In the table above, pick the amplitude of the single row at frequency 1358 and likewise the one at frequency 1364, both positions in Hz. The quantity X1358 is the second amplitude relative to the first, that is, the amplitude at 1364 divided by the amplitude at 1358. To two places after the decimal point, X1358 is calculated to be 1.06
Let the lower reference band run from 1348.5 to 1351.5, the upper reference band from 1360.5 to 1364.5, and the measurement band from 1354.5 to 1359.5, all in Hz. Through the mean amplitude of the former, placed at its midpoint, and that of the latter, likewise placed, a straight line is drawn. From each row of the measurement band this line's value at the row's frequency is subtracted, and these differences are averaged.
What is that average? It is 10.7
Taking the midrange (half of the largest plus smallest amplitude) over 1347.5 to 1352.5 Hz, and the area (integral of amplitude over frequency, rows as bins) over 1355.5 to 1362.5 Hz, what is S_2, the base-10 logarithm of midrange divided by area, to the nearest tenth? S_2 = -1.0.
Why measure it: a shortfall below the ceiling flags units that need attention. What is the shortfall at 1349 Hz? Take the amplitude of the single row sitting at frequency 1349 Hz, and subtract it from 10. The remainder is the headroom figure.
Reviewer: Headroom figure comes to -113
